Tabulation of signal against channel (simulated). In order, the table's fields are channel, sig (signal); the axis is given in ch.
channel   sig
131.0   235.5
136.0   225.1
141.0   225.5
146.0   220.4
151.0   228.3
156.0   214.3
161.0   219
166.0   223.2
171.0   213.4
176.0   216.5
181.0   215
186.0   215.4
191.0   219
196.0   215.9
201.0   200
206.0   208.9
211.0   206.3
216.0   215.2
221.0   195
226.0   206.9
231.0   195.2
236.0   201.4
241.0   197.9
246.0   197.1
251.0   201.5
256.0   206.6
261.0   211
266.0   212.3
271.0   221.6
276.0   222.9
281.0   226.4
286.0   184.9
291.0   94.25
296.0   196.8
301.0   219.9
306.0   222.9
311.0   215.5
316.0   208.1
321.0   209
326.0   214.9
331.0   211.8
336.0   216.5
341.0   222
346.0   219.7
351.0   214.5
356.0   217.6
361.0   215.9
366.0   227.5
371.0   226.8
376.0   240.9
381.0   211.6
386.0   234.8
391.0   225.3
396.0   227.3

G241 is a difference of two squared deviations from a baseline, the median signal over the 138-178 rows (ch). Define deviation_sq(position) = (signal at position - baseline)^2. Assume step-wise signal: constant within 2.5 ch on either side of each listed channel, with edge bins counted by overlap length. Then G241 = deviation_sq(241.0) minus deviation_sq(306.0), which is 465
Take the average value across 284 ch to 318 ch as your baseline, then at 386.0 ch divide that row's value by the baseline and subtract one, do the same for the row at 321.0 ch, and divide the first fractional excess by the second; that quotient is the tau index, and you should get 2.5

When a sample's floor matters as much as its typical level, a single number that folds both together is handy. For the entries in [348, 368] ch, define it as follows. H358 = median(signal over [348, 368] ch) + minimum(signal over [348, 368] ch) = 431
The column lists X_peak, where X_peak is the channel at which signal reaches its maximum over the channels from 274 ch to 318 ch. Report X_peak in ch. 281.0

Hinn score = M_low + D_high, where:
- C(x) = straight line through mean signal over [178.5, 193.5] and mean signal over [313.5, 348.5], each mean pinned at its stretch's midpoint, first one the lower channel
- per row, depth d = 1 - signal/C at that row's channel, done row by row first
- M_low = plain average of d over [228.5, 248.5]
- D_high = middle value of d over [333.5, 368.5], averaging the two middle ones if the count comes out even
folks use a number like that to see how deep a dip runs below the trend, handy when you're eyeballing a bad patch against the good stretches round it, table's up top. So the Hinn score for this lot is 0.067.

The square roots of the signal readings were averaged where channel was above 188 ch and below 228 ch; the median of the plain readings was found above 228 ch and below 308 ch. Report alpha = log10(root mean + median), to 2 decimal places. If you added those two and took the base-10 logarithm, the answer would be 2.34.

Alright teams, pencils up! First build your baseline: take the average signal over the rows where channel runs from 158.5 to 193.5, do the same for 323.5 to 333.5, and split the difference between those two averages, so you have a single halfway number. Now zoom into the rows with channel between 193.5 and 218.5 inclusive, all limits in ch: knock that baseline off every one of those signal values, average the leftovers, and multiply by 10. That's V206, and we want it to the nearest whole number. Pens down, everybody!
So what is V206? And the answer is -61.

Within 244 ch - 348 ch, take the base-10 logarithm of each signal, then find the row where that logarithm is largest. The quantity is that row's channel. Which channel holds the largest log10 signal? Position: 281.0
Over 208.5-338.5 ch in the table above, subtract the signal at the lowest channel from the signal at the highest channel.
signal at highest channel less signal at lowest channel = 10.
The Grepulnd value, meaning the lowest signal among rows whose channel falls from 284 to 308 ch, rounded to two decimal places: 94.25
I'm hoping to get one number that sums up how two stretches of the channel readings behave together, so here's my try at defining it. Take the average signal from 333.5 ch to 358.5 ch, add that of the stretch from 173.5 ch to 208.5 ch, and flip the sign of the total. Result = -431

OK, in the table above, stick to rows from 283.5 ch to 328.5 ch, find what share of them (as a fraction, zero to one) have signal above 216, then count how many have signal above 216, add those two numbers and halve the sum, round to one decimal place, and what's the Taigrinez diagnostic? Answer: 1.1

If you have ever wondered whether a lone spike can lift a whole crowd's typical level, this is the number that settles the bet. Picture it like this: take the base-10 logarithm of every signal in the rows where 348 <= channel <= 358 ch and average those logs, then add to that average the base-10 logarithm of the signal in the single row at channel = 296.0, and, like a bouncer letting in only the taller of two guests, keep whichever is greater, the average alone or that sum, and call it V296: 4.63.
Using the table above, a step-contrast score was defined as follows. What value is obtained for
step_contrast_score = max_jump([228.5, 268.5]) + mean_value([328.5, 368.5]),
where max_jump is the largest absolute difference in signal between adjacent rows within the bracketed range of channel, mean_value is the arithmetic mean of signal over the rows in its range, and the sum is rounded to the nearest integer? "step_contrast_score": 224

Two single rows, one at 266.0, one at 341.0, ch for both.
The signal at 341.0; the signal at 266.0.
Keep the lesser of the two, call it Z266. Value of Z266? 212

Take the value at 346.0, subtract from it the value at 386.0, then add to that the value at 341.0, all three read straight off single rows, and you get 207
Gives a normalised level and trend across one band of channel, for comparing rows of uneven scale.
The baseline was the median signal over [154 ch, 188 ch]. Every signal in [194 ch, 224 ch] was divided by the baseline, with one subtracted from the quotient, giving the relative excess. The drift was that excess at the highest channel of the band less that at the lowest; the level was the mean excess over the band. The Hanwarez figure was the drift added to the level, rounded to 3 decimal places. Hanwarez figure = -0.137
